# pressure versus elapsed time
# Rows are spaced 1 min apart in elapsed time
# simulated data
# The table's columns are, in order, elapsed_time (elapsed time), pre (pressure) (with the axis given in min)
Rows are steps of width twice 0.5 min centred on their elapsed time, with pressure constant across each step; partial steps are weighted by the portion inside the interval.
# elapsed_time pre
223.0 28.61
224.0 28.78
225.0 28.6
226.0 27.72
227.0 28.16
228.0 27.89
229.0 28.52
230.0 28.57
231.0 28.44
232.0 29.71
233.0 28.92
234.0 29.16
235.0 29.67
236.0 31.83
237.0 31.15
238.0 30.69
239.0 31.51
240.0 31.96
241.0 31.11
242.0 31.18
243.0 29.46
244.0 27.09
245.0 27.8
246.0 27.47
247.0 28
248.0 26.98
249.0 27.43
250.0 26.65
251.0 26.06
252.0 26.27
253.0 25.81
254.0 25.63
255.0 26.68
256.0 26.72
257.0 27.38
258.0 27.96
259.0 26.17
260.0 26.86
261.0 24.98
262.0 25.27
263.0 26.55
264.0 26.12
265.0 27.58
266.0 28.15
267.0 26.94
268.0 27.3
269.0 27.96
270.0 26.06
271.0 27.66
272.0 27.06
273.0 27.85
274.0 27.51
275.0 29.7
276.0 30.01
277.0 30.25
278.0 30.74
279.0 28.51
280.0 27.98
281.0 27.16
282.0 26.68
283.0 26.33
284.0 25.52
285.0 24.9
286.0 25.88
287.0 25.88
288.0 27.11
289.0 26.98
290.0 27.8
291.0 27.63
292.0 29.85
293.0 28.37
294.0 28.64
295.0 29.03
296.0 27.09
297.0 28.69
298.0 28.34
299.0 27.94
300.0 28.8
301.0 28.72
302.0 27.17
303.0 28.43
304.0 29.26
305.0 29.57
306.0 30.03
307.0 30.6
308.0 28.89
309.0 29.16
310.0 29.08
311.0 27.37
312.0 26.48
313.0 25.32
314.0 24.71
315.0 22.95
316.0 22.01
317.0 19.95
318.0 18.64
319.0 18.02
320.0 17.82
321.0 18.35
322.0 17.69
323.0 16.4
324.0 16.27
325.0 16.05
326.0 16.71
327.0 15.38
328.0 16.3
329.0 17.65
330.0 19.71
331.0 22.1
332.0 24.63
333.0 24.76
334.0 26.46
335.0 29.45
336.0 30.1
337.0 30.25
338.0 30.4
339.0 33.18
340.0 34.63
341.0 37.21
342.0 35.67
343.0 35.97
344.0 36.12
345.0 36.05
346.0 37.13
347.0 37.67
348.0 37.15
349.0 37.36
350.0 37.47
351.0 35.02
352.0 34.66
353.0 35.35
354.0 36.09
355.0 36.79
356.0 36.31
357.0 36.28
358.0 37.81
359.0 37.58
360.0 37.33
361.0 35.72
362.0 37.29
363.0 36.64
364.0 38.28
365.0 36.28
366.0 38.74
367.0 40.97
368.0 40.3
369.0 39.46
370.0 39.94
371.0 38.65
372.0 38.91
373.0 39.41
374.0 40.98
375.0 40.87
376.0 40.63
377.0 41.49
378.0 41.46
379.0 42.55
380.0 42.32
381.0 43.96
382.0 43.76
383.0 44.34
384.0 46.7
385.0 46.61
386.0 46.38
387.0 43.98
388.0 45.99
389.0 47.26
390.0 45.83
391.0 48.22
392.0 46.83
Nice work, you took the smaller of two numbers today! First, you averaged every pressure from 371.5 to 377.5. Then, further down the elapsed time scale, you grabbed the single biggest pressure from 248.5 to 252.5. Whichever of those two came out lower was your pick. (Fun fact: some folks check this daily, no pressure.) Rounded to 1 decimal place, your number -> 27.4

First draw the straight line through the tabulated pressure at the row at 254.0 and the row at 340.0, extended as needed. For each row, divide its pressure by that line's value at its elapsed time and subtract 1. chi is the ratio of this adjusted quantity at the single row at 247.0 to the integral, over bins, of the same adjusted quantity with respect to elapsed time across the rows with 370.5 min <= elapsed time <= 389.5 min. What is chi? 0.062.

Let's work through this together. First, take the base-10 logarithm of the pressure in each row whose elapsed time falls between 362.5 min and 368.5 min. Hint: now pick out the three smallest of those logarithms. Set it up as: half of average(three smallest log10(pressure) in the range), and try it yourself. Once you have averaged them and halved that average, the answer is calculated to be 0.784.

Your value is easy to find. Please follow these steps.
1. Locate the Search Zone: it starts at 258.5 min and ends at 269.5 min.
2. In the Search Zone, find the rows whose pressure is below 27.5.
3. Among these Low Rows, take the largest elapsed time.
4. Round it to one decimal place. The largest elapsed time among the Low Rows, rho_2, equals 268.0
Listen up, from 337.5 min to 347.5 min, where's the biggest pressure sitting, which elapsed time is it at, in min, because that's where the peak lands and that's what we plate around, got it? 347.0 min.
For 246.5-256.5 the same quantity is 247.0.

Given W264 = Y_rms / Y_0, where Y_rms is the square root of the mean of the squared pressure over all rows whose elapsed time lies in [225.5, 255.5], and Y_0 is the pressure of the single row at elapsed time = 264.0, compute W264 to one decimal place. 1.1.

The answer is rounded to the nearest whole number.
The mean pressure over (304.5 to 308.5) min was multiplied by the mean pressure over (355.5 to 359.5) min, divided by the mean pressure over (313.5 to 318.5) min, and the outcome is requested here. 51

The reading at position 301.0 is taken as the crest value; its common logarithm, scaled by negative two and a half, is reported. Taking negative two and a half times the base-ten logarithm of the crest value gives -3.65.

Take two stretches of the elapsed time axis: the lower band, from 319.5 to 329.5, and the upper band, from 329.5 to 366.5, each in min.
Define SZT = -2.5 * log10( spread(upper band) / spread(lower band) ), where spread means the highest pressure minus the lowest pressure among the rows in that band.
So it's -2.0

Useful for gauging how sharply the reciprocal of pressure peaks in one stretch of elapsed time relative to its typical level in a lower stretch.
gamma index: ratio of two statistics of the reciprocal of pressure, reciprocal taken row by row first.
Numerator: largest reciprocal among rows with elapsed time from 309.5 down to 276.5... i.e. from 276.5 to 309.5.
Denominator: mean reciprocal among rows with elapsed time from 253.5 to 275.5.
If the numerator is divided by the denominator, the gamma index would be 1.1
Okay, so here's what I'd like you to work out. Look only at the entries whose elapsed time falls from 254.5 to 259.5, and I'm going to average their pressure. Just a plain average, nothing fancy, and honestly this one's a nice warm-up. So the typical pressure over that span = 27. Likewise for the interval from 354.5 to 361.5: 37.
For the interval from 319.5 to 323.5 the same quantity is 18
